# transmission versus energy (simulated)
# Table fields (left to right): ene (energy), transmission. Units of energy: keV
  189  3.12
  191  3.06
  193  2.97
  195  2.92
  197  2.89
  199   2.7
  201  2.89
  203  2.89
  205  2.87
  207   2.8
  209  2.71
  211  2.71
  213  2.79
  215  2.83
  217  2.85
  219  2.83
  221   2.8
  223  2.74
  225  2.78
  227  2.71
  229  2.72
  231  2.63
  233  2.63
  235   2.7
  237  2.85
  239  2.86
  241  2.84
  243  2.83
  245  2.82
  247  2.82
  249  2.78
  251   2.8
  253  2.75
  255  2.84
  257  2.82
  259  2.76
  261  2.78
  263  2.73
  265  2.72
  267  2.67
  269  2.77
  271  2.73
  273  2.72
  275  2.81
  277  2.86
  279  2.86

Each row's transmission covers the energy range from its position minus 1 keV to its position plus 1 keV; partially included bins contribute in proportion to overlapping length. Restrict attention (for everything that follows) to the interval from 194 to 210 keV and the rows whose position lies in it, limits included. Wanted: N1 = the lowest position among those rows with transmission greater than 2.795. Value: 195 keV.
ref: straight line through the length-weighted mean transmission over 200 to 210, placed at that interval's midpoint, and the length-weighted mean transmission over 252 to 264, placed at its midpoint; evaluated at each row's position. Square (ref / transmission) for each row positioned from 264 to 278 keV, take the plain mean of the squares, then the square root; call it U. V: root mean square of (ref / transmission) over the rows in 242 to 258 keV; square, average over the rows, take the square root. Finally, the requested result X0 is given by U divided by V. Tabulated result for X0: 1.012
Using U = 1.01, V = 0.99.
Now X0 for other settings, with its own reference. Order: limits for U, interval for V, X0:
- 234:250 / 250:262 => 0.998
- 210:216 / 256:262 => 1.020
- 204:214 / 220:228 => 0.999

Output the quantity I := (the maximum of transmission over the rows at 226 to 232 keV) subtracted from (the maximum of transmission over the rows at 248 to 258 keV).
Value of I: 0.12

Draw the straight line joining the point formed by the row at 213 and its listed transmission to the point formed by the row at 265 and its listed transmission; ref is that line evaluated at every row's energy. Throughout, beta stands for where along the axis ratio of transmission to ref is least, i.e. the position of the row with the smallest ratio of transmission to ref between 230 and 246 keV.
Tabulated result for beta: 231 keV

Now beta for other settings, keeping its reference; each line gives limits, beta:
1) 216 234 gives 231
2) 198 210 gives 199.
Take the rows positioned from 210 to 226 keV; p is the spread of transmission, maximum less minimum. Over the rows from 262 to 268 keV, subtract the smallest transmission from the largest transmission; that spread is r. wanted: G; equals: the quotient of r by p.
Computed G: 0.4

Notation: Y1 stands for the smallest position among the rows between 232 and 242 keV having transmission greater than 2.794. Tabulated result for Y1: 237 keV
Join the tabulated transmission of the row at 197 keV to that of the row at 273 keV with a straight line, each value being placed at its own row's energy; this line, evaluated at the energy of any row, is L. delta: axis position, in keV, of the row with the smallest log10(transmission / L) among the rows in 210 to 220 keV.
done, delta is 211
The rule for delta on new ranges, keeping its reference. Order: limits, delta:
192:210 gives 199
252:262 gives 253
